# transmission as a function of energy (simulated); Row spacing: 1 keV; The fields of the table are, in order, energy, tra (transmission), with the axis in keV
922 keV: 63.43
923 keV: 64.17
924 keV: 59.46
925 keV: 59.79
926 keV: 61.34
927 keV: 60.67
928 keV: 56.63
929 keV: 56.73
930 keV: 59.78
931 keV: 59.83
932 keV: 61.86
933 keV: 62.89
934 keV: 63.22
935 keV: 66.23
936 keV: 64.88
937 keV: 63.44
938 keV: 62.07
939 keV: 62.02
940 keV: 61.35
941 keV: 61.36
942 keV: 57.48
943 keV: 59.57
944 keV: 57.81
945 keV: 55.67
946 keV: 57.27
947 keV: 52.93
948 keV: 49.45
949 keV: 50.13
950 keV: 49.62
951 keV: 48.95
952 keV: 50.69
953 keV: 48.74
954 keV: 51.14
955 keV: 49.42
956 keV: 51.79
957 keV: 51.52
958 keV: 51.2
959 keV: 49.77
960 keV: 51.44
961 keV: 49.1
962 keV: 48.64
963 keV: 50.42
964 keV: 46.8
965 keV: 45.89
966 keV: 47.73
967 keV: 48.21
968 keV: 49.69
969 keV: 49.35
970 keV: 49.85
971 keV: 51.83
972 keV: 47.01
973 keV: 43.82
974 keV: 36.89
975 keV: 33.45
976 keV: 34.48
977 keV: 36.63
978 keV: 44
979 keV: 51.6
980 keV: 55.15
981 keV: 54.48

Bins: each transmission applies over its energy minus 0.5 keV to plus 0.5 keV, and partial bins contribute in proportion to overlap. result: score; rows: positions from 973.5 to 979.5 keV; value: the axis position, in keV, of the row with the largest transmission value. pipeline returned 979 keV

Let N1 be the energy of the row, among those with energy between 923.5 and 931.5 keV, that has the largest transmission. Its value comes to 926 keV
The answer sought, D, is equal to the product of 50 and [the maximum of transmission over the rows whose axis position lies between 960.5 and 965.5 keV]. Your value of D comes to 2521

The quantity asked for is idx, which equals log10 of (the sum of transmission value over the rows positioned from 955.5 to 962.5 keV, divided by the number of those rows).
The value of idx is 1.703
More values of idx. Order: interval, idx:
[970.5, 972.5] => 1.694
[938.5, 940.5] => 1.790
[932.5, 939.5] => 1.803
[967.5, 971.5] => 1.701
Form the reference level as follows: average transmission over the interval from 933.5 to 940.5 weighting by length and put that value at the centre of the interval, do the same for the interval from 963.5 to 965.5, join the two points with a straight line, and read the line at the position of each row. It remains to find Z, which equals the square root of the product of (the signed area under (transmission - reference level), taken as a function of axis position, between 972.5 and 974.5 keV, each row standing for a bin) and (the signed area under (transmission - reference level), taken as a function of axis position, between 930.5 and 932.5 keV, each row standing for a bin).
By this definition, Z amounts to 3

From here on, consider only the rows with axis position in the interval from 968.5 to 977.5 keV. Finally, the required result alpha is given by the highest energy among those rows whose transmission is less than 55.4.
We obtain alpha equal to 977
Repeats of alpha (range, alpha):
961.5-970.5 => 970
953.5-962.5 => 962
